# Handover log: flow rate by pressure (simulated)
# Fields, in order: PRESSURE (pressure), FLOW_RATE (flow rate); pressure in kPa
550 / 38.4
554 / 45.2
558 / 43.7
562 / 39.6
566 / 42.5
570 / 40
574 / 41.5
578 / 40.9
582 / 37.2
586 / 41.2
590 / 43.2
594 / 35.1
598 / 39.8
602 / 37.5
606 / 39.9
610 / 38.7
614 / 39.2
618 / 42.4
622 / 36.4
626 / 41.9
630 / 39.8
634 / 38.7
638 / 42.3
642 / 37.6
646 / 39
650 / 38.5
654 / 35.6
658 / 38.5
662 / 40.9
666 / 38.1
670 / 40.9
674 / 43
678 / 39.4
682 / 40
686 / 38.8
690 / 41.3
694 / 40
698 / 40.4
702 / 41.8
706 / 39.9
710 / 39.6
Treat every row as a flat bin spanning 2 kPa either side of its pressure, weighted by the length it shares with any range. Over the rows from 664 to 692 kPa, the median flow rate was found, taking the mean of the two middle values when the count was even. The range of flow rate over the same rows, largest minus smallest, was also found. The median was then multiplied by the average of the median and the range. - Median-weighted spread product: 898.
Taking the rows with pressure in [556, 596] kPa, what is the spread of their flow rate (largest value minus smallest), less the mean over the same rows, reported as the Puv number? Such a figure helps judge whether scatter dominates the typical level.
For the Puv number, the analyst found -31.9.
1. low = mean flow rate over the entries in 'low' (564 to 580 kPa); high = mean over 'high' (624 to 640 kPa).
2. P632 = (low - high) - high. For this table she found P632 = -40.1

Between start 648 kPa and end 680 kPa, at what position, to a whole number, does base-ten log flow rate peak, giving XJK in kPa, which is 674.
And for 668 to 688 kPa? 674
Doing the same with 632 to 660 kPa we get 638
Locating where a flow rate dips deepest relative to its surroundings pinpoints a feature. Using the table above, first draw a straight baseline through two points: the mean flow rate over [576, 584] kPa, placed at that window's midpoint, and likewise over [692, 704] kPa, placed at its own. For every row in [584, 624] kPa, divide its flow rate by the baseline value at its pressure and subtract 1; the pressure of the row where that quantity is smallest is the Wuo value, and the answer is 594 kPa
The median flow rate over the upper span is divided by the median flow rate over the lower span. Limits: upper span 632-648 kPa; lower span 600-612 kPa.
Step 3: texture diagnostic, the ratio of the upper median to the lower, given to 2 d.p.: 1.00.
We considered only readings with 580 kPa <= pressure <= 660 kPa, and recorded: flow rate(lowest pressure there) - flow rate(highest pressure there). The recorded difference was -1.3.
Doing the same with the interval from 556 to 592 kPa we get 0.5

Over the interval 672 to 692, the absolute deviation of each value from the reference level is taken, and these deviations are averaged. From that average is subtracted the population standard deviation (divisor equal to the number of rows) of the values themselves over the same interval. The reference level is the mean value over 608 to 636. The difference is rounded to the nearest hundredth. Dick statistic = -0.20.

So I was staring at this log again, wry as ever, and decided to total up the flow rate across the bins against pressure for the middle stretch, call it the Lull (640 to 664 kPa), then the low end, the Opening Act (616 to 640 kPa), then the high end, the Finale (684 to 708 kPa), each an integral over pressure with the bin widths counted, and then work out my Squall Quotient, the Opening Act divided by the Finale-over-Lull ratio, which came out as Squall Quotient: 918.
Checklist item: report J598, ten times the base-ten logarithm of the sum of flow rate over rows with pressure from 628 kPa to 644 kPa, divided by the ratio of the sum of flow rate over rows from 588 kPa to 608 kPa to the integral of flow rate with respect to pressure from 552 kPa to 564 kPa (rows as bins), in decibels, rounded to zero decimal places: 26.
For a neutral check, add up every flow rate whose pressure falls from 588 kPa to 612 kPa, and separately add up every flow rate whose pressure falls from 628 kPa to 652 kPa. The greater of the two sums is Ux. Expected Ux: 236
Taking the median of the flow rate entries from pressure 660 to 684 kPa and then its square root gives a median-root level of 6.36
